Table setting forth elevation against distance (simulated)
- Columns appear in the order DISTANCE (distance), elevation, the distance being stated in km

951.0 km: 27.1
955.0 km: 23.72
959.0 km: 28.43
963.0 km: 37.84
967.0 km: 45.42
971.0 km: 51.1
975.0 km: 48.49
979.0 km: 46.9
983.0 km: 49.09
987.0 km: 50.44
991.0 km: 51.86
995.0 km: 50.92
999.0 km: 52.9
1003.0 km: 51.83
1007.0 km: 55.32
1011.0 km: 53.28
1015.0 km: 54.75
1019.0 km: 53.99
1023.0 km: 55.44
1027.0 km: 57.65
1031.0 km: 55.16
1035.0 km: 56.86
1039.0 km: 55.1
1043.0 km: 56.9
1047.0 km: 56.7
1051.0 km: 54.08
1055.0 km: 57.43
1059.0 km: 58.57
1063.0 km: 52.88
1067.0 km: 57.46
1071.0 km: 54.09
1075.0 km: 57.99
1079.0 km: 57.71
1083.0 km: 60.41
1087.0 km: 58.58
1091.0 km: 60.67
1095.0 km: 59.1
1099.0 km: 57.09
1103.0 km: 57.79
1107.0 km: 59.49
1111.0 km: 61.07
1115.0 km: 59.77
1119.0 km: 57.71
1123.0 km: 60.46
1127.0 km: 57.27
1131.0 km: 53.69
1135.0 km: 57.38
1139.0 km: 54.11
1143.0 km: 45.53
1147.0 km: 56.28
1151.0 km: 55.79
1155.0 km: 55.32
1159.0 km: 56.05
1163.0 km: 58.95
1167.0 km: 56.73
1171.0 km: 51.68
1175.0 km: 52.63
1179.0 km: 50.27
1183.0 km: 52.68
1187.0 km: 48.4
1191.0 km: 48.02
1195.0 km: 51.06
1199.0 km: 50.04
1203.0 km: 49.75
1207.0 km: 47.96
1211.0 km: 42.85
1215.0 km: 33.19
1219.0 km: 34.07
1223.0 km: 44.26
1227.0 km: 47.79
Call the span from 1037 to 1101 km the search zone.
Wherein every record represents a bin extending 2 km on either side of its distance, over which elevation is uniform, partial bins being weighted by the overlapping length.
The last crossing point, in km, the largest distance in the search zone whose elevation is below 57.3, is 1099.0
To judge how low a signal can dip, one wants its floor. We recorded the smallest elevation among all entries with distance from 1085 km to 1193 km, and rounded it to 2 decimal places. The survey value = 45.53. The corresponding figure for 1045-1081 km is 52.88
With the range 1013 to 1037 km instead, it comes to 53.99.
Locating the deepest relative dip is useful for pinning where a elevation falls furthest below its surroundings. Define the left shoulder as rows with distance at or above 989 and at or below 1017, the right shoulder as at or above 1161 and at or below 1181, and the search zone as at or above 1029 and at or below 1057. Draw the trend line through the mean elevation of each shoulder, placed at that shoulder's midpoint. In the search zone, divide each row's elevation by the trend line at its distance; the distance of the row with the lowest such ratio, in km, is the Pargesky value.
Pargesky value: 1051.0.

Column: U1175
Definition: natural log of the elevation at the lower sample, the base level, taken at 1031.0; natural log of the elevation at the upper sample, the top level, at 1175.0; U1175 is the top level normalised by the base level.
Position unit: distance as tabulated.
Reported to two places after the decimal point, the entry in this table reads 0.99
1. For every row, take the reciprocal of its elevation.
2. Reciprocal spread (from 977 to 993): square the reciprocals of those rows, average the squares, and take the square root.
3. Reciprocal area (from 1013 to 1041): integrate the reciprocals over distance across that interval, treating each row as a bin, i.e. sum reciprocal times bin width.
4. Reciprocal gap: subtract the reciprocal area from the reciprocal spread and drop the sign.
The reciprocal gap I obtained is 0.48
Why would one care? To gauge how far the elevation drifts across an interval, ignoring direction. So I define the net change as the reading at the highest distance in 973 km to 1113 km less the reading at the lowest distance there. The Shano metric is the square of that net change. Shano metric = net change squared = 158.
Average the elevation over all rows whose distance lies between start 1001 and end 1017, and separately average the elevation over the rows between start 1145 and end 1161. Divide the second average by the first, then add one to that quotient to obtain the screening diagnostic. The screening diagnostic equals 2.04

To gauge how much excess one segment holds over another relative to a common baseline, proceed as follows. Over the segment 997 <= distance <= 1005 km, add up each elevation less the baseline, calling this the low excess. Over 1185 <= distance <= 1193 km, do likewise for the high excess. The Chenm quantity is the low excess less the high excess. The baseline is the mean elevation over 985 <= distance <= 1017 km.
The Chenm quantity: 8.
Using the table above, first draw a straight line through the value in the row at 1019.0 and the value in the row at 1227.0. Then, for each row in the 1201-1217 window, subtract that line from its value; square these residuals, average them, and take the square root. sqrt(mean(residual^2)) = 8.0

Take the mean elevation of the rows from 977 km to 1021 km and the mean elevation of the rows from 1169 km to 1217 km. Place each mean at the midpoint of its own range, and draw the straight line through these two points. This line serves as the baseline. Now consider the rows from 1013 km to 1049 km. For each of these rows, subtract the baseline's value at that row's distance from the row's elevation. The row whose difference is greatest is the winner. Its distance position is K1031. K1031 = 1027.0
